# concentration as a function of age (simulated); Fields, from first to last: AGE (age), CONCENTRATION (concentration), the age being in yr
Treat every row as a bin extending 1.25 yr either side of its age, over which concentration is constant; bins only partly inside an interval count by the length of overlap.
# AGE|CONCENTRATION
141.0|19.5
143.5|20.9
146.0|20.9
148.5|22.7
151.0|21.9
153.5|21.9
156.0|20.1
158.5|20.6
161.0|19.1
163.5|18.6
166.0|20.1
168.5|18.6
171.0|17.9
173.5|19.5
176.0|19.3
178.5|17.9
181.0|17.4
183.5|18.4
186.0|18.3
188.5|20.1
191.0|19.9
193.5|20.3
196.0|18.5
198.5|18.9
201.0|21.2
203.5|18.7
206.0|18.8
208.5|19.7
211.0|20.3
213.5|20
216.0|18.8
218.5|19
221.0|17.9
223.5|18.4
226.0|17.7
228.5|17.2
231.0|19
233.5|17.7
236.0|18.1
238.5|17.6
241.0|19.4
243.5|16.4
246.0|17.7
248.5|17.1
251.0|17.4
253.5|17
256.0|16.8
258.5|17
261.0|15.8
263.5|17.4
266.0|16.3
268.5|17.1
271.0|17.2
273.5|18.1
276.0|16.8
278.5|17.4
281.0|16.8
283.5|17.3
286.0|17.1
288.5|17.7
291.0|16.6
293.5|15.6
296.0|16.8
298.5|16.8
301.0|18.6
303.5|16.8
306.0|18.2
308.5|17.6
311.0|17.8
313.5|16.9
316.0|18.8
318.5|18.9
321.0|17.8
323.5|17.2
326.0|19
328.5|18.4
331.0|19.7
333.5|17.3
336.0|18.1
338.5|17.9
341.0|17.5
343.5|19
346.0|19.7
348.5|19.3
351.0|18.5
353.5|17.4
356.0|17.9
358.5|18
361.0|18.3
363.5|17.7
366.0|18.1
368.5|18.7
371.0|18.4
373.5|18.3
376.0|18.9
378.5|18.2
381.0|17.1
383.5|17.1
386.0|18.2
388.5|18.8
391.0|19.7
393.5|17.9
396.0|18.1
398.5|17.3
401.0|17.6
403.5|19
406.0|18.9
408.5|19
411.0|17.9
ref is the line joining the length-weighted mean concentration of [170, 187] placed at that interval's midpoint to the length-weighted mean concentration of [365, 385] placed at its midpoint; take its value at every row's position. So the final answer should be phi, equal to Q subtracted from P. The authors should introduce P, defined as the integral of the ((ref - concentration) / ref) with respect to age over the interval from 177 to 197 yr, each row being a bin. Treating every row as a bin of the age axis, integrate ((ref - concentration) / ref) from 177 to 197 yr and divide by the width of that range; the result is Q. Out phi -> -0.49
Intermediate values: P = -0.52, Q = -0.026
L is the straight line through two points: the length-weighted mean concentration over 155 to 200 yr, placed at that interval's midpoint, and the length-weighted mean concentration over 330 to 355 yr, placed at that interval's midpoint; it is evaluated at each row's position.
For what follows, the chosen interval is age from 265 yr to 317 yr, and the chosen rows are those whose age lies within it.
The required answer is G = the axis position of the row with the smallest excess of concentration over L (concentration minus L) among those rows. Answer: 293.5 yr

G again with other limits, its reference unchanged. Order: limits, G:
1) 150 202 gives 181.0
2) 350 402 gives 381.0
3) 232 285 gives 261.0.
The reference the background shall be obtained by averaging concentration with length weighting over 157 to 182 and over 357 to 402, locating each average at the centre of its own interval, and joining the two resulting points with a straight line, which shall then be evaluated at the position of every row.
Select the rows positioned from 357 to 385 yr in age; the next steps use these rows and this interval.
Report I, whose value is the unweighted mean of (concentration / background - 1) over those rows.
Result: -0.005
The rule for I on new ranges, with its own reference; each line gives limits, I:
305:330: -0.017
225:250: -0.047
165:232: 0.007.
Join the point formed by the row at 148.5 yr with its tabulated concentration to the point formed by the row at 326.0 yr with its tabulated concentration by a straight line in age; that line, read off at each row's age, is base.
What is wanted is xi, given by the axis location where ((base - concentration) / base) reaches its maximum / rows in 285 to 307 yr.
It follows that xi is 293.5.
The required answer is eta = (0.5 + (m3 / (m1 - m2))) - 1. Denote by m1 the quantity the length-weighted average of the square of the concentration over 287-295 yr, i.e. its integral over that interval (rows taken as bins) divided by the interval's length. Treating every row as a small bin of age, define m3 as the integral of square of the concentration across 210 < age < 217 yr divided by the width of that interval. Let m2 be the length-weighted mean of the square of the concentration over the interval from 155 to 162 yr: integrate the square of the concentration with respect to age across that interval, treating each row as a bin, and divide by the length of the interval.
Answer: -4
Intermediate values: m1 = 278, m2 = 399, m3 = 389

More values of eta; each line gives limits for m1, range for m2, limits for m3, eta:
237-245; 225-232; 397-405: -84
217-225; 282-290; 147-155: 12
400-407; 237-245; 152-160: 17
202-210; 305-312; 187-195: 8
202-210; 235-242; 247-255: 9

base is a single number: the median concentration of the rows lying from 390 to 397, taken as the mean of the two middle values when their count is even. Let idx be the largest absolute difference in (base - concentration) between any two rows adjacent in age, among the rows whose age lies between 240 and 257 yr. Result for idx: 3.0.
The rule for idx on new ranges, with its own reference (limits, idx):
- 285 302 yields 1.8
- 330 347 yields 2.4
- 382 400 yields 1.8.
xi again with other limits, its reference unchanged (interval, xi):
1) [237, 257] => 243.5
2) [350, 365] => 353.5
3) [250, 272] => 261.0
